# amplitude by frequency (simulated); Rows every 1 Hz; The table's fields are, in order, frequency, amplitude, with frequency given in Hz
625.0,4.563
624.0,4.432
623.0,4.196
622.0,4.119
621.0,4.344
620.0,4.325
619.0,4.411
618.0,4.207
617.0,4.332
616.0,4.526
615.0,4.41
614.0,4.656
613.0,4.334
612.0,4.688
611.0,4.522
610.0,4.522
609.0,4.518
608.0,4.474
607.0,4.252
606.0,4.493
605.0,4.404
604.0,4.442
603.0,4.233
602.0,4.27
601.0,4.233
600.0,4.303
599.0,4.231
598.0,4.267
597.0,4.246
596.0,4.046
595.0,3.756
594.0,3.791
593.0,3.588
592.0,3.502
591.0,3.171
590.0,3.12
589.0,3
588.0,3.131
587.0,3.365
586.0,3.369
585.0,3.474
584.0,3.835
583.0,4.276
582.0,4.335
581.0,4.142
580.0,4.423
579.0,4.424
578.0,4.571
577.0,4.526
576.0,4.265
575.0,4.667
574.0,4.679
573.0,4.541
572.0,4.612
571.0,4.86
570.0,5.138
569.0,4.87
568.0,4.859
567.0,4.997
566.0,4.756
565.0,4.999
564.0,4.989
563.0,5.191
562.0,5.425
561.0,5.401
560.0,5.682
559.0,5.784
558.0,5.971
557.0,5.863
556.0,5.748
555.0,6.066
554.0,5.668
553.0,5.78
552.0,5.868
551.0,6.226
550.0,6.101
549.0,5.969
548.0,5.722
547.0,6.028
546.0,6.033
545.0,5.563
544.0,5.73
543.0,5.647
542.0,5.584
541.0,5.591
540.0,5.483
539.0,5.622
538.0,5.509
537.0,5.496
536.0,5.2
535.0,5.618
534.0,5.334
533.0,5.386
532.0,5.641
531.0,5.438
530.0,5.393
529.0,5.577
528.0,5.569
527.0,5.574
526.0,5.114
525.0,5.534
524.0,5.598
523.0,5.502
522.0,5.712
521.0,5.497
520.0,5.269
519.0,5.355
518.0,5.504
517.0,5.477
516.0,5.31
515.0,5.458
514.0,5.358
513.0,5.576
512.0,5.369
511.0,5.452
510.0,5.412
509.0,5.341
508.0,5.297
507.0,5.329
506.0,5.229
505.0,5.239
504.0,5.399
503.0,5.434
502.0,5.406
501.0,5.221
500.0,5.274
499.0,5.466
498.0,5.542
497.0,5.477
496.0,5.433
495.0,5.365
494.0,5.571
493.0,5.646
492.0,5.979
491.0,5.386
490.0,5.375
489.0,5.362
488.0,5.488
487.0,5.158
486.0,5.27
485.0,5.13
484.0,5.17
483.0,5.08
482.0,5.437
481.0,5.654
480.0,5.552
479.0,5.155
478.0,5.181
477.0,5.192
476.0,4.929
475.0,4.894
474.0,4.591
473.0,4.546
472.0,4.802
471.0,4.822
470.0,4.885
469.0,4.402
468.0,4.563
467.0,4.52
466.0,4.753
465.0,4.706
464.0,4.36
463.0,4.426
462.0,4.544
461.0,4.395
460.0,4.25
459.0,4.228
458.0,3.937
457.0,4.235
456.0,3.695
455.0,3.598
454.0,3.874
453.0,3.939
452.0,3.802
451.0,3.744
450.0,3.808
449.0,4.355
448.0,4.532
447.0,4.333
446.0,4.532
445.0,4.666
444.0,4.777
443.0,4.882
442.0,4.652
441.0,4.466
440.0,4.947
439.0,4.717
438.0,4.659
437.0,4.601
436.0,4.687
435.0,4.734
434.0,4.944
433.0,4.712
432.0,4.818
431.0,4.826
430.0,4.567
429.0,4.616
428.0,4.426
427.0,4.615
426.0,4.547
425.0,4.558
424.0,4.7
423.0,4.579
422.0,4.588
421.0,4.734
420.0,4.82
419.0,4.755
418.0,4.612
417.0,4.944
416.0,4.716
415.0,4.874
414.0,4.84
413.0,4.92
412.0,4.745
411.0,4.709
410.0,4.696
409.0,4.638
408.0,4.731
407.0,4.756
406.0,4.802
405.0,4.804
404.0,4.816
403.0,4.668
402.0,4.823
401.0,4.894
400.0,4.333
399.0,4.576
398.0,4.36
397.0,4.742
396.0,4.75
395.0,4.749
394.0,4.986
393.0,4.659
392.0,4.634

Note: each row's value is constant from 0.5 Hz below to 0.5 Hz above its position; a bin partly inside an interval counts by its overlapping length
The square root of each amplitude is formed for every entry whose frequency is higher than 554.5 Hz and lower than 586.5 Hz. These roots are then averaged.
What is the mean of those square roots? 2.19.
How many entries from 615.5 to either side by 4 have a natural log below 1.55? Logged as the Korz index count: 8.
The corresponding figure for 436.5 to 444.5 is 4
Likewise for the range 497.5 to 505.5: 0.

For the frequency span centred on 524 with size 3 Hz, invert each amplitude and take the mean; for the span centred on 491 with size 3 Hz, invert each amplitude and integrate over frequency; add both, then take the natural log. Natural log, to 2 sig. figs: -0.33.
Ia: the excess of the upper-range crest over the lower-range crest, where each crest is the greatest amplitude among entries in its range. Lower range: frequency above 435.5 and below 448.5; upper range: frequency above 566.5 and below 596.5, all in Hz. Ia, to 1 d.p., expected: 0.2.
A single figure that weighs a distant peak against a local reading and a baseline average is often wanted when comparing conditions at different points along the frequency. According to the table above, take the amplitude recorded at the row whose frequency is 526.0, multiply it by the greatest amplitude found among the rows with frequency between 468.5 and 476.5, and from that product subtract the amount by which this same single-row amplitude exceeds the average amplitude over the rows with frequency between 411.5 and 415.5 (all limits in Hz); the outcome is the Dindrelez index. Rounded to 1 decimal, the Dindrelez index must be 24.9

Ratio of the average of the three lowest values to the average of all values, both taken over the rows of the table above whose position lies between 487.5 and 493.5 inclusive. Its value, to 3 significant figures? 0.970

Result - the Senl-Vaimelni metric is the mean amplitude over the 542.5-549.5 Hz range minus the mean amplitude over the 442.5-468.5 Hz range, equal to 1.5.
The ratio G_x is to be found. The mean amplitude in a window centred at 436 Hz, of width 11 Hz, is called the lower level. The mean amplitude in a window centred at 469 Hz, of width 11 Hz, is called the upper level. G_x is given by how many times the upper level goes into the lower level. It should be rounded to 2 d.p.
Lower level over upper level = 1.02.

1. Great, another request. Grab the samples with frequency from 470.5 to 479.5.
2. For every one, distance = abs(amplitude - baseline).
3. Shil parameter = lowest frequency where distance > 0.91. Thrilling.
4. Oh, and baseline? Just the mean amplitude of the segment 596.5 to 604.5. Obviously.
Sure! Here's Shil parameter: 477.0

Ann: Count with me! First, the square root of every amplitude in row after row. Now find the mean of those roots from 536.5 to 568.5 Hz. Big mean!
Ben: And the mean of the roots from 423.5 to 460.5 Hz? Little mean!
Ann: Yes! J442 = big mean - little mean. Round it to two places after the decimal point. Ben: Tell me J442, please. 0.26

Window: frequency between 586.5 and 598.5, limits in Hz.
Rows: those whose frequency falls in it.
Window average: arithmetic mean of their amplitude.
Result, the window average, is 3.6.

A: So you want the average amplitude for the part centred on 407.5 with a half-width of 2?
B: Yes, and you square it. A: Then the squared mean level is 22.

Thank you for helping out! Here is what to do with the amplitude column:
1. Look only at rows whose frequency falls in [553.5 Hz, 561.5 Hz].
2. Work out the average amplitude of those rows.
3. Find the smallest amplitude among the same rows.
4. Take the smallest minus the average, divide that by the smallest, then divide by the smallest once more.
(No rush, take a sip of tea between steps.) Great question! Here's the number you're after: -0.0127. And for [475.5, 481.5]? -0.0143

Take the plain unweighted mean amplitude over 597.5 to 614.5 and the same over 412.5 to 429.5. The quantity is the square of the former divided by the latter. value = 4.1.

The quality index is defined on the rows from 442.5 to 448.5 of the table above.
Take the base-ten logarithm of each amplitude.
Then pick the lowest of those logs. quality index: 0.64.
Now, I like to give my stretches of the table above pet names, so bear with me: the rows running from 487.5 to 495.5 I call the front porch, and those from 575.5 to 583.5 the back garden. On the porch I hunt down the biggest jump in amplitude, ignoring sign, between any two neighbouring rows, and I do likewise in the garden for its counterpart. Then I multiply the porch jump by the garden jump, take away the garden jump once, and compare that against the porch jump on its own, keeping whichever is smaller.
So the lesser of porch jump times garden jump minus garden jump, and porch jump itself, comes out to -0.11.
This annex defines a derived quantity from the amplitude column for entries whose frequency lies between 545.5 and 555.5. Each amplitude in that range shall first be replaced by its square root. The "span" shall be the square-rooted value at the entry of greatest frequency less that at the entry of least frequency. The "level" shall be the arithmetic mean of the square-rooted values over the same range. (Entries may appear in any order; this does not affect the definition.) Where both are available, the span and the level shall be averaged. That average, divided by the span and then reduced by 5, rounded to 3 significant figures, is 177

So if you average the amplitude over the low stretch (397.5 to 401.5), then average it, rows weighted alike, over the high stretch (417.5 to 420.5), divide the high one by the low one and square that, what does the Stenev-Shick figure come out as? 1.08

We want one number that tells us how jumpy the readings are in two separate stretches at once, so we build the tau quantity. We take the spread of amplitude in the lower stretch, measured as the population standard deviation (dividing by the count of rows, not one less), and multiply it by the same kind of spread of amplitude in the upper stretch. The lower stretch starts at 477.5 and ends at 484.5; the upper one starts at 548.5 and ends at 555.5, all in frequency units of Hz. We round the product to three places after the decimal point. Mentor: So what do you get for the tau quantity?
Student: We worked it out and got 0.038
